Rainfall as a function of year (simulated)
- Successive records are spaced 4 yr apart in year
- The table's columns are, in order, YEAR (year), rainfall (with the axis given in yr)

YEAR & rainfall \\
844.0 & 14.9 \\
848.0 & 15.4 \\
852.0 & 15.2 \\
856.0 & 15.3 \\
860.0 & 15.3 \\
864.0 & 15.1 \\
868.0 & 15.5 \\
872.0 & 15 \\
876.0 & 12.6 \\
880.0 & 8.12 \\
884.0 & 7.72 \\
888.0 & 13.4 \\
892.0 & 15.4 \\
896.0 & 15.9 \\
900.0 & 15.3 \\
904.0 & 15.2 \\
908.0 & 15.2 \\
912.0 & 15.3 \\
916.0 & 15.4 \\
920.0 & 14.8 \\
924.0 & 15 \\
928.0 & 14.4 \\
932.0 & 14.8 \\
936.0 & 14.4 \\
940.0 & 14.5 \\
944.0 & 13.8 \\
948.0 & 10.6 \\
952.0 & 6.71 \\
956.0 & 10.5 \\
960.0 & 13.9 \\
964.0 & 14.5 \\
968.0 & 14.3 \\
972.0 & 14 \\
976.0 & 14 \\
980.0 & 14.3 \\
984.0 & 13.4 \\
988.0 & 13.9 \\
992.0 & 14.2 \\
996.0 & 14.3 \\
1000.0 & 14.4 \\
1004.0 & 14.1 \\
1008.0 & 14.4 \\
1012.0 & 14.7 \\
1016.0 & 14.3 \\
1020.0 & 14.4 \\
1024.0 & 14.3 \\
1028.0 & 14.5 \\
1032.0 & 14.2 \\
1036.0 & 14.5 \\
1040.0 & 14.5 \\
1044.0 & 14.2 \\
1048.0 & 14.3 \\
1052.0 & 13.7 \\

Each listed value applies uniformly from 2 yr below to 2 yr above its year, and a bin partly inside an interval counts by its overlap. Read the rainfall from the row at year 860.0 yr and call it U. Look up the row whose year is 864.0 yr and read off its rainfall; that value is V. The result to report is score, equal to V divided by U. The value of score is 0.99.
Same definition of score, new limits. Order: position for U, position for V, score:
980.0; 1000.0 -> 1.01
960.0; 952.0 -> 0.48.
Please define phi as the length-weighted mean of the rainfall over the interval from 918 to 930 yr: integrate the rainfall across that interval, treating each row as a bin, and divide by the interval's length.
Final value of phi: 14.7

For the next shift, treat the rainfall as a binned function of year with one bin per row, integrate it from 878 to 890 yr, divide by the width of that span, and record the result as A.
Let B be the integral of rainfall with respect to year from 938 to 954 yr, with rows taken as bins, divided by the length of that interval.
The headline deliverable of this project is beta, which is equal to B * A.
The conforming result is 111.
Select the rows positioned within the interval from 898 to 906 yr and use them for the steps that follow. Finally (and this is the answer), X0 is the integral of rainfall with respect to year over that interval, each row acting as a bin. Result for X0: 122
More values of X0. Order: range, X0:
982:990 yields 109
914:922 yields 121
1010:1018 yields 116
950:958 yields 69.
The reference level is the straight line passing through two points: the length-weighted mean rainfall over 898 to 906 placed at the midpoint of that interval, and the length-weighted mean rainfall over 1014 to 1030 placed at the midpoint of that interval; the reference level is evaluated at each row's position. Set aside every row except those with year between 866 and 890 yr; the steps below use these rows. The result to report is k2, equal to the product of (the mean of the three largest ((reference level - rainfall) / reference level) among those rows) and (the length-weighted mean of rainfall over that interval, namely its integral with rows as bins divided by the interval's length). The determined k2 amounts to 4.6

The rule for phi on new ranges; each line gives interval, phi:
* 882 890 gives 10.6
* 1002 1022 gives 14.4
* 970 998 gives 14.0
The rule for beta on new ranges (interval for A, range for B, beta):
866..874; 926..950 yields 210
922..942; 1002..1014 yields 211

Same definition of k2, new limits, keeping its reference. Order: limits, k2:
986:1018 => 0.5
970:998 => 0.9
